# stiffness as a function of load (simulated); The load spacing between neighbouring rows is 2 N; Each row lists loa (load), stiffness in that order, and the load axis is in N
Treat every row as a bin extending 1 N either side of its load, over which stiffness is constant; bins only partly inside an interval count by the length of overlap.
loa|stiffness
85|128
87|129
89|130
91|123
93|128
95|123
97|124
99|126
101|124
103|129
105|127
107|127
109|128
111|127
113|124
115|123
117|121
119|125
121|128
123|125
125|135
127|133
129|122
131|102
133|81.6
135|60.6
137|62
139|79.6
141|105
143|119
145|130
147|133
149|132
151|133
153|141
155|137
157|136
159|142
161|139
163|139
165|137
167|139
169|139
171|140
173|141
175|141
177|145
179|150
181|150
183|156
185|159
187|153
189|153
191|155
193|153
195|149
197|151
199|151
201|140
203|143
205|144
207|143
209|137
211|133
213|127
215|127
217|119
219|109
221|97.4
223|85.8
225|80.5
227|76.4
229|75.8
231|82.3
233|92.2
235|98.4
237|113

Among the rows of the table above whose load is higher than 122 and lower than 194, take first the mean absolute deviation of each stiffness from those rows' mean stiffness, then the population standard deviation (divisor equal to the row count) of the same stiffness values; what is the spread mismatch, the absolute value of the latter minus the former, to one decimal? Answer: 6.9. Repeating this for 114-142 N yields 3.2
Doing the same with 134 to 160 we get 4.3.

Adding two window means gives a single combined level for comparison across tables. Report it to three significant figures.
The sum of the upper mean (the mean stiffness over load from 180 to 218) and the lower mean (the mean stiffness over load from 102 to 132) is 269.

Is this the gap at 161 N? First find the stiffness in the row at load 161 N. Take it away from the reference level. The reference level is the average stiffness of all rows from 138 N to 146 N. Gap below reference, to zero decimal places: -31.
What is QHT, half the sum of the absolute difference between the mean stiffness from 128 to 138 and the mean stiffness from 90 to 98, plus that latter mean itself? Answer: 82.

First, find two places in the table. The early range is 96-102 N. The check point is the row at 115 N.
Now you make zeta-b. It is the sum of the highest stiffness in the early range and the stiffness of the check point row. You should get 249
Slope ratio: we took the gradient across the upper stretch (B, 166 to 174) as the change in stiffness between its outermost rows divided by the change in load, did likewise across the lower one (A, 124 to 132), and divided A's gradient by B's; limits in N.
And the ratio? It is -16.5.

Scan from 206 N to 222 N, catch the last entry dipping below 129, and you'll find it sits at 221 N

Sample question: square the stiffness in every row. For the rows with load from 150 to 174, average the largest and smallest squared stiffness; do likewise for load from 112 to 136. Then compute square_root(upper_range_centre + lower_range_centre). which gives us 173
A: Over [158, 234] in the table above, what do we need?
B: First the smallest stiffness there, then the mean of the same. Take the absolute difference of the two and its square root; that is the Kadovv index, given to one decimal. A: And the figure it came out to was 7.5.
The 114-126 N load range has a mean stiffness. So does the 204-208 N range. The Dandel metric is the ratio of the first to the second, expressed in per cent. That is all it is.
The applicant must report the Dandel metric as 88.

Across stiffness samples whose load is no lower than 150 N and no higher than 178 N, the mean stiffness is 139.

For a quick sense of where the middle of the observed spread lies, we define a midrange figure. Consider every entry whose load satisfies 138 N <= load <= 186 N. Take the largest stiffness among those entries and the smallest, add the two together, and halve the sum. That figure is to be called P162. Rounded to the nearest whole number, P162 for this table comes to 119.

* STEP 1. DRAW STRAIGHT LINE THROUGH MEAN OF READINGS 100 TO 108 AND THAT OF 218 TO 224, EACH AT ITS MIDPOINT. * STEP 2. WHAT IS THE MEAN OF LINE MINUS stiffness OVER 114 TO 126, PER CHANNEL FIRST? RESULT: -3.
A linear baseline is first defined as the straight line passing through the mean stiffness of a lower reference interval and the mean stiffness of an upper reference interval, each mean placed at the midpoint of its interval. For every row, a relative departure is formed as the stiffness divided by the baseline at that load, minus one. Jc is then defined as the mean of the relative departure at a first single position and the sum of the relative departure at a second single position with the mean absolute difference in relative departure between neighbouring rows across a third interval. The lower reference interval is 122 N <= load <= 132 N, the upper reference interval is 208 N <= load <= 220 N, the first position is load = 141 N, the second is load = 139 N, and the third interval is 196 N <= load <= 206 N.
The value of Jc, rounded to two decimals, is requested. -0.24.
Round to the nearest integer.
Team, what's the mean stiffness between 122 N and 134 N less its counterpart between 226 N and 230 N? 40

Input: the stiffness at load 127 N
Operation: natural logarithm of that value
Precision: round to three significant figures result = 4.89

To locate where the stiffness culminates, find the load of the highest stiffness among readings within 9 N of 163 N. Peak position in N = 159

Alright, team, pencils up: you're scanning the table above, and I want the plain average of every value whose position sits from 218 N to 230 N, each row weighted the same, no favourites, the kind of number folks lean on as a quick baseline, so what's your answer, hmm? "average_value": 87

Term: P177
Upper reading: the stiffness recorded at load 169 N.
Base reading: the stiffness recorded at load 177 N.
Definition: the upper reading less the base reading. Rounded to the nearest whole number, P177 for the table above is -6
